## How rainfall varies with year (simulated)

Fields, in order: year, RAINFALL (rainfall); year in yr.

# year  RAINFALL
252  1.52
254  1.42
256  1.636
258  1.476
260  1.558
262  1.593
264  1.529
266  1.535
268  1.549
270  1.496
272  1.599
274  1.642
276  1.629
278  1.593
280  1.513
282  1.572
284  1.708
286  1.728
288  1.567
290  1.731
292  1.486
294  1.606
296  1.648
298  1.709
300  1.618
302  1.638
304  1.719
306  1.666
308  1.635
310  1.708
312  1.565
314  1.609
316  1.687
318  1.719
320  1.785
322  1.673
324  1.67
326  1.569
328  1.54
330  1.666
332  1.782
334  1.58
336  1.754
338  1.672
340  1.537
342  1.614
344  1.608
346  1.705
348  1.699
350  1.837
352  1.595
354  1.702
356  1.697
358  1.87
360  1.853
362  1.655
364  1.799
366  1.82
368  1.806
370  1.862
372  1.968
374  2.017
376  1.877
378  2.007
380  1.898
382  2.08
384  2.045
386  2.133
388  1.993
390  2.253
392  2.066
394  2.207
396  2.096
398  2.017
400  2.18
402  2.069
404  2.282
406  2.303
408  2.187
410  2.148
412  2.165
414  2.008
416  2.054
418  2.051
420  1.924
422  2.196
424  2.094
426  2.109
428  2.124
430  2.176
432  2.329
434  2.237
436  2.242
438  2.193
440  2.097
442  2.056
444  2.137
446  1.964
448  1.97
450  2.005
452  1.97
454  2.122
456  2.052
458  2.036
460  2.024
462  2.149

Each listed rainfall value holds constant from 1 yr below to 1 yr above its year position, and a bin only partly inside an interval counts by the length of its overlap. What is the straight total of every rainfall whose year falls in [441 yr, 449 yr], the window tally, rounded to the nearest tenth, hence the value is 8.1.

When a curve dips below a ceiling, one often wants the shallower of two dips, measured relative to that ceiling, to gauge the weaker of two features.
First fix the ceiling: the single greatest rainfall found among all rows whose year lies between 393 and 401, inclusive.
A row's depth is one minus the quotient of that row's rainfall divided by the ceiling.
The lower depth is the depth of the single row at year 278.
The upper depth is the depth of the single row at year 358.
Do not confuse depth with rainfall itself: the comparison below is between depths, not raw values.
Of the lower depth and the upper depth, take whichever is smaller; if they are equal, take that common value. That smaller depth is 0.15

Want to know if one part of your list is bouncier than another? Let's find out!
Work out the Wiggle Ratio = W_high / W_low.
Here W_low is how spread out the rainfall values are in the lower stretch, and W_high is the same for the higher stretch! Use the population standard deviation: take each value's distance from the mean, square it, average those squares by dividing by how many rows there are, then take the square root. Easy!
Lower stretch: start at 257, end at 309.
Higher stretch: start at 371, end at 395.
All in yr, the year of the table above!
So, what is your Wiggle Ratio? 1.4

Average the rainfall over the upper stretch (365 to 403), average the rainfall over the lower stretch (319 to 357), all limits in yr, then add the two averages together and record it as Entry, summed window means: 3.69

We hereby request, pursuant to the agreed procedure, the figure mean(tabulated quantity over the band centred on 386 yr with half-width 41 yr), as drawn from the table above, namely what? 2.0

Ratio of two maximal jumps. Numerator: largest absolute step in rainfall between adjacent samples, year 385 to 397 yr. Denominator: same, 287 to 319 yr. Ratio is 1.1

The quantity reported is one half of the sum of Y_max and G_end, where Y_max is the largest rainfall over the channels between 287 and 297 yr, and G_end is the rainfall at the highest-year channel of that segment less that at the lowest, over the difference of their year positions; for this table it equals 0.87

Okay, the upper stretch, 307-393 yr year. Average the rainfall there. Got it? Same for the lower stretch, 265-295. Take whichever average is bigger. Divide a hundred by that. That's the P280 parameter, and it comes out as 56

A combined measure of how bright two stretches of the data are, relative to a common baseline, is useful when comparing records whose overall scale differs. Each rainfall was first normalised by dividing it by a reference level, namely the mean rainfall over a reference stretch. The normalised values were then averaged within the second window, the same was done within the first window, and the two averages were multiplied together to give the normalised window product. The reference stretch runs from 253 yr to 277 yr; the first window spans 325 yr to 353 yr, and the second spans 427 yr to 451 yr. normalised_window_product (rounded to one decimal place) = 1.5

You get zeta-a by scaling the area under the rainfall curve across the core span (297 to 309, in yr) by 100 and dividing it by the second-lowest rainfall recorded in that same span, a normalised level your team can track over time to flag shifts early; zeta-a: 1221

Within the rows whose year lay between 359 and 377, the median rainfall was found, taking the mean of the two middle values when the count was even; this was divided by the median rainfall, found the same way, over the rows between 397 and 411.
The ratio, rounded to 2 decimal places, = 0.85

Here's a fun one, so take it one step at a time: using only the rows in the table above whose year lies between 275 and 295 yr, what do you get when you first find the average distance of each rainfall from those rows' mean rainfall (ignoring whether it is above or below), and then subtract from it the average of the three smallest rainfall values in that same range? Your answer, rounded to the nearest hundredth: -1.45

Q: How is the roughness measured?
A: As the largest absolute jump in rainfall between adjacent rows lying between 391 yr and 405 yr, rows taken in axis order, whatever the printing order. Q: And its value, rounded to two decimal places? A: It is 0.21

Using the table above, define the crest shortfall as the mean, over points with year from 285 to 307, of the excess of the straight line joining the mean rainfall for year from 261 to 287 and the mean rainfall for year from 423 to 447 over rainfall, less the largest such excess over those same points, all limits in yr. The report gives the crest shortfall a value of -0.15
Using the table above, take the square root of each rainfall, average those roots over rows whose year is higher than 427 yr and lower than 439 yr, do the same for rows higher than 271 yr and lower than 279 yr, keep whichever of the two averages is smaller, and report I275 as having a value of 1.27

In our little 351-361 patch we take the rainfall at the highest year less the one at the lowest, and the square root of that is 0.51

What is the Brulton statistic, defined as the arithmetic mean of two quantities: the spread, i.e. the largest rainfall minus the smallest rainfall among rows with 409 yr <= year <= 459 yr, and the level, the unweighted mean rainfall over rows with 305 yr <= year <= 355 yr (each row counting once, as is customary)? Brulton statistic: 1.03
